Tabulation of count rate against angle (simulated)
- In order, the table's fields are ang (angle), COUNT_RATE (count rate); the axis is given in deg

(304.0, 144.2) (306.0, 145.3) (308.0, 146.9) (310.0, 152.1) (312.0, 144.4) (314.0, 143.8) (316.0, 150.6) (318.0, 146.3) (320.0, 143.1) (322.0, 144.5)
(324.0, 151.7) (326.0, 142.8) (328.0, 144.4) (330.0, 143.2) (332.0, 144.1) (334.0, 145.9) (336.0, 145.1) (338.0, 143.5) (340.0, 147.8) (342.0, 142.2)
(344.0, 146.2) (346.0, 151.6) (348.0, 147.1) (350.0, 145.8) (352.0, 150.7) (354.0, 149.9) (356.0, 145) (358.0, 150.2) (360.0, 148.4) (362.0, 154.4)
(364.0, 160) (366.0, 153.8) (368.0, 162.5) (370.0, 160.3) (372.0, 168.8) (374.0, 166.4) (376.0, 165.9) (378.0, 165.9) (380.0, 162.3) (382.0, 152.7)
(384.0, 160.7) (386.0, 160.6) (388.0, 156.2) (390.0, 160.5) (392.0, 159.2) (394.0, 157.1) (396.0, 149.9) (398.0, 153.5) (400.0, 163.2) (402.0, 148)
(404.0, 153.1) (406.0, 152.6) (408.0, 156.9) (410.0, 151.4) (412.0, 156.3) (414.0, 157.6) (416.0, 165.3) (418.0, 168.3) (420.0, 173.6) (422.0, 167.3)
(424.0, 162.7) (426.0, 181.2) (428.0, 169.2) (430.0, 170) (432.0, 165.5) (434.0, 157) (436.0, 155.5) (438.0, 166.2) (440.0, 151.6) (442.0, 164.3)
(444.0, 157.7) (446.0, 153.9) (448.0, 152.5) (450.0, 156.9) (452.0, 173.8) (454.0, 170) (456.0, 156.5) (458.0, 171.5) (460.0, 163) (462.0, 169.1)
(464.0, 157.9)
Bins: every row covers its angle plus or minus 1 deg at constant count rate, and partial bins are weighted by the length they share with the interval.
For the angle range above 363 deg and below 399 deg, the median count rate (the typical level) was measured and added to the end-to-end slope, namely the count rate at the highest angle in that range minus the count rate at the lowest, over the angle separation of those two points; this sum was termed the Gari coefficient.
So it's 160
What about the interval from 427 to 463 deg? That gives 164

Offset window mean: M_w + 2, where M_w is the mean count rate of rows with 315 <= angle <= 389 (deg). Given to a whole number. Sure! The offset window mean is 154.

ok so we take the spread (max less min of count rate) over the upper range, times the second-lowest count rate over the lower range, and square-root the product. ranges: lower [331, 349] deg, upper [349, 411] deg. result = 58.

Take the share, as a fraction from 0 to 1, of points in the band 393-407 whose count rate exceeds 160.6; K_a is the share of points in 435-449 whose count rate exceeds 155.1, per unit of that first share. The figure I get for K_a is 4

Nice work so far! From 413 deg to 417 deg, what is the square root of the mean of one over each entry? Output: 0.0787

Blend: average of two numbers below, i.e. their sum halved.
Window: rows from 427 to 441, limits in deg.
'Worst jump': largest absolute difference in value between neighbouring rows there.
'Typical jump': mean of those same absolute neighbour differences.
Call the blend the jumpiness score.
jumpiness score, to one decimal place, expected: 10.7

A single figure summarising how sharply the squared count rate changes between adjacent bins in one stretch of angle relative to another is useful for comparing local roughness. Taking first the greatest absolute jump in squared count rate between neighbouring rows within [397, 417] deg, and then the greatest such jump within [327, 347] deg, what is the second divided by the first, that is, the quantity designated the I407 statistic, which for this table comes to 0.34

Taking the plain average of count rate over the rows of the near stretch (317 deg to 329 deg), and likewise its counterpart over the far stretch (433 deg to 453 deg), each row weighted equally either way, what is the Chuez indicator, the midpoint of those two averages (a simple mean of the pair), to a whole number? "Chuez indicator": 152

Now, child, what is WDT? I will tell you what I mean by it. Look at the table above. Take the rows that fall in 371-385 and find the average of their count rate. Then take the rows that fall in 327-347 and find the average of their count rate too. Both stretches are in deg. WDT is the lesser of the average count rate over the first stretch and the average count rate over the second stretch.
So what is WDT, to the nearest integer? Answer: 145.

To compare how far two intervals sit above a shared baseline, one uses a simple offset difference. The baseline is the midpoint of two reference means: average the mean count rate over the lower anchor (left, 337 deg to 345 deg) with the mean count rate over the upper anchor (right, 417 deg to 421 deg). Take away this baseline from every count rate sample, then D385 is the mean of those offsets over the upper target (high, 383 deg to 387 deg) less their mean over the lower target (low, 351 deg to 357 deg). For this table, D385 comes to 12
